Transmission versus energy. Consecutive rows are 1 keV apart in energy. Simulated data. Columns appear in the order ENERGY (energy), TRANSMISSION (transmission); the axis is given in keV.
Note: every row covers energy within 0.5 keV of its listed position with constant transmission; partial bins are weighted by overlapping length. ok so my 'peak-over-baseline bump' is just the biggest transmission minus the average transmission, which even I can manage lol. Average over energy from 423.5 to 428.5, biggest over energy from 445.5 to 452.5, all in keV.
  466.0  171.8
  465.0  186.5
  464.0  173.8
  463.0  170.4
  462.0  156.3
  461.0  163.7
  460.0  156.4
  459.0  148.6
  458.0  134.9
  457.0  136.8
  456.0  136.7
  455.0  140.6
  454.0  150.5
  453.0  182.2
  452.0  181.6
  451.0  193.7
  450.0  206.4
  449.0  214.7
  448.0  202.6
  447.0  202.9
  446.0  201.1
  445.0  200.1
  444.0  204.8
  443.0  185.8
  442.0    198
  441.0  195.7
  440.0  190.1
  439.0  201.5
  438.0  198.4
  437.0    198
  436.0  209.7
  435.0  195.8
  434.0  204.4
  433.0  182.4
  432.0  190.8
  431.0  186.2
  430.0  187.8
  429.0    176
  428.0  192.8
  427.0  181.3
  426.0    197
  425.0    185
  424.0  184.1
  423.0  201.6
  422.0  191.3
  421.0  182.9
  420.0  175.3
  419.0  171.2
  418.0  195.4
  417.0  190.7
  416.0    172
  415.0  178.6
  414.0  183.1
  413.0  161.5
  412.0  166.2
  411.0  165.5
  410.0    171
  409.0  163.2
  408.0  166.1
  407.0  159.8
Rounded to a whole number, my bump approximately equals 27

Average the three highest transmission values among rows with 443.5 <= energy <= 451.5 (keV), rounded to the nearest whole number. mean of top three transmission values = 209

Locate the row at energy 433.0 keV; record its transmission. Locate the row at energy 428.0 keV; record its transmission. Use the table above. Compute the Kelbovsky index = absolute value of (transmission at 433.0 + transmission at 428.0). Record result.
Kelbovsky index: 375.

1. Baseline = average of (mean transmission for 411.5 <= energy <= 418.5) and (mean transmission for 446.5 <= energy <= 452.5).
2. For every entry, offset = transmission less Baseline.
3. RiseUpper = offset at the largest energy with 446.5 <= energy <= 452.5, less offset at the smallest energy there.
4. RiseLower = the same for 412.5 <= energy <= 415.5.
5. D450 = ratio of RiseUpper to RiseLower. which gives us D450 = -1.2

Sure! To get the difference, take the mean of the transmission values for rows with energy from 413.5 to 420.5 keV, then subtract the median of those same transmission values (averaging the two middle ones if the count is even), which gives 2.3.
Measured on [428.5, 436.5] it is 2.3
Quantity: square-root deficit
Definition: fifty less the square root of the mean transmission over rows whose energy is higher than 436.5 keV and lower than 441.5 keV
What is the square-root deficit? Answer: 36.0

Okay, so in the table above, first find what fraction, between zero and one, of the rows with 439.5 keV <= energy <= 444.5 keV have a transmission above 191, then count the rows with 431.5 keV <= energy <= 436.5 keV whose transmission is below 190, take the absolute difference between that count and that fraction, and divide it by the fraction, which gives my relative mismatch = 1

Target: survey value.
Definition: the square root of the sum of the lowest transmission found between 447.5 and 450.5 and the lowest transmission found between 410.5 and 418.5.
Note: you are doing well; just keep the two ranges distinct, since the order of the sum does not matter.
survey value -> 19.1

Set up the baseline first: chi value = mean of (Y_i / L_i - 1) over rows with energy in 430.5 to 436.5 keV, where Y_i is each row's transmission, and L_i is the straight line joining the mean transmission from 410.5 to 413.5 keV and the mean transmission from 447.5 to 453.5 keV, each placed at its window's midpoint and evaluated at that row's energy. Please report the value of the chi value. 0.067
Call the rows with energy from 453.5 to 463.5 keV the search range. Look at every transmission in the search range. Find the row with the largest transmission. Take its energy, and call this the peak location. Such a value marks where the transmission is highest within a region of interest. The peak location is 463.0 keV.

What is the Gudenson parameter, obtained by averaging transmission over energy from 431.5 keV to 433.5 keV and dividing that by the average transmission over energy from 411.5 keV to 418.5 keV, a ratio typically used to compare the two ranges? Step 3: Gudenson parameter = 1.05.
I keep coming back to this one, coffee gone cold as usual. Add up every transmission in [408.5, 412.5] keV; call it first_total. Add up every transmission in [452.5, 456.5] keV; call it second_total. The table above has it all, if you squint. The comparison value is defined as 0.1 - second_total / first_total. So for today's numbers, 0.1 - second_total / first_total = -0.82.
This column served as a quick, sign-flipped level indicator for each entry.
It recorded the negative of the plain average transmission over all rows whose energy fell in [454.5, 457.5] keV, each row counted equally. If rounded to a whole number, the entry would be -138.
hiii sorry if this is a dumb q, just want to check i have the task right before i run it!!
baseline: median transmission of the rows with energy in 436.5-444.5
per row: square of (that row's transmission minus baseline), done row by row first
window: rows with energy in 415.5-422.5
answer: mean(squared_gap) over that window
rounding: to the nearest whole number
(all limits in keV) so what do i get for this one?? 320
